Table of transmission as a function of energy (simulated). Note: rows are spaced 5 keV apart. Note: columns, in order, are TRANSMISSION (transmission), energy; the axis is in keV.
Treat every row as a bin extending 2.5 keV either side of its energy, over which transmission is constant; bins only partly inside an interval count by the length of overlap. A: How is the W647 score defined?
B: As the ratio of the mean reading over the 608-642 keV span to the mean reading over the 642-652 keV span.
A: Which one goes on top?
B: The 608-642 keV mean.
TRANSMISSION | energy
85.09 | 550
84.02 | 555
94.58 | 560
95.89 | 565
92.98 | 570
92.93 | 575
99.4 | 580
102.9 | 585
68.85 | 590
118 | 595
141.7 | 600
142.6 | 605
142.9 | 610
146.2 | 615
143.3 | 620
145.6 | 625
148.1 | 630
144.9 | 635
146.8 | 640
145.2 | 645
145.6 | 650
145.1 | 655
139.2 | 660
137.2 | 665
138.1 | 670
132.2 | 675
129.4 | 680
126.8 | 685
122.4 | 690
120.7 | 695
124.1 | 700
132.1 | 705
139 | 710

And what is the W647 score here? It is 1.00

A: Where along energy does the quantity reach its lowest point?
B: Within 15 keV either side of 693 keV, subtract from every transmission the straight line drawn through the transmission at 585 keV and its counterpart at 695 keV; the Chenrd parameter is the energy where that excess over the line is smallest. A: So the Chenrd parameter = 695 keV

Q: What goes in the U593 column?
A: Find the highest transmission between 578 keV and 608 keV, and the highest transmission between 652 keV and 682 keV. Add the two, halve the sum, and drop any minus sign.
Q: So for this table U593 144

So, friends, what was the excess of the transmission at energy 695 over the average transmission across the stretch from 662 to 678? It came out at -15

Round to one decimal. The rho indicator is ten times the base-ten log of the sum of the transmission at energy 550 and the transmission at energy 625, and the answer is 23.6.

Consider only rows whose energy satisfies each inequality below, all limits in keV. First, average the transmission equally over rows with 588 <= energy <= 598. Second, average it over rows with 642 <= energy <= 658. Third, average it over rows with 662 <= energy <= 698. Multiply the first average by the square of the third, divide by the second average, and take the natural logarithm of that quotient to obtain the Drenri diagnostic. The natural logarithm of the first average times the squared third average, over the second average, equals 9.3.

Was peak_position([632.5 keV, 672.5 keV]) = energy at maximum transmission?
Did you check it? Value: 640 keV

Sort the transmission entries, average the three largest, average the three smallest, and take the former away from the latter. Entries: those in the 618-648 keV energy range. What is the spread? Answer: -2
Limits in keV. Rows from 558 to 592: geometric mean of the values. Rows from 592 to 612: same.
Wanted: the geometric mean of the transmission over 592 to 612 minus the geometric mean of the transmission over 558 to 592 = 44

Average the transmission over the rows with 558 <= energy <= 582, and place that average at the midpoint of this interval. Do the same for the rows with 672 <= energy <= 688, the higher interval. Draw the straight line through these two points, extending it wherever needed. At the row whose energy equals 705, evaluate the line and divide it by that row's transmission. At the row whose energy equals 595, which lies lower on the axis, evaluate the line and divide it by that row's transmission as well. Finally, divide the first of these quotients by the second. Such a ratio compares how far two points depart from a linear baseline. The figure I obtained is 1.19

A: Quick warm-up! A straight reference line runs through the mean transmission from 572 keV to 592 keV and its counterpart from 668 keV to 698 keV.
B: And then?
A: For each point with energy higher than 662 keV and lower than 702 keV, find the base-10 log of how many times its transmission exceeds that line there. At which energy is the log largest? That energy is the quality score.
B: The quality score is 665 keV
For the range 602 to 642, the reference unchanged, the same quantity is 605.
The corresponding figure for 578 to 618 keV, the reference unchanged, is 600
